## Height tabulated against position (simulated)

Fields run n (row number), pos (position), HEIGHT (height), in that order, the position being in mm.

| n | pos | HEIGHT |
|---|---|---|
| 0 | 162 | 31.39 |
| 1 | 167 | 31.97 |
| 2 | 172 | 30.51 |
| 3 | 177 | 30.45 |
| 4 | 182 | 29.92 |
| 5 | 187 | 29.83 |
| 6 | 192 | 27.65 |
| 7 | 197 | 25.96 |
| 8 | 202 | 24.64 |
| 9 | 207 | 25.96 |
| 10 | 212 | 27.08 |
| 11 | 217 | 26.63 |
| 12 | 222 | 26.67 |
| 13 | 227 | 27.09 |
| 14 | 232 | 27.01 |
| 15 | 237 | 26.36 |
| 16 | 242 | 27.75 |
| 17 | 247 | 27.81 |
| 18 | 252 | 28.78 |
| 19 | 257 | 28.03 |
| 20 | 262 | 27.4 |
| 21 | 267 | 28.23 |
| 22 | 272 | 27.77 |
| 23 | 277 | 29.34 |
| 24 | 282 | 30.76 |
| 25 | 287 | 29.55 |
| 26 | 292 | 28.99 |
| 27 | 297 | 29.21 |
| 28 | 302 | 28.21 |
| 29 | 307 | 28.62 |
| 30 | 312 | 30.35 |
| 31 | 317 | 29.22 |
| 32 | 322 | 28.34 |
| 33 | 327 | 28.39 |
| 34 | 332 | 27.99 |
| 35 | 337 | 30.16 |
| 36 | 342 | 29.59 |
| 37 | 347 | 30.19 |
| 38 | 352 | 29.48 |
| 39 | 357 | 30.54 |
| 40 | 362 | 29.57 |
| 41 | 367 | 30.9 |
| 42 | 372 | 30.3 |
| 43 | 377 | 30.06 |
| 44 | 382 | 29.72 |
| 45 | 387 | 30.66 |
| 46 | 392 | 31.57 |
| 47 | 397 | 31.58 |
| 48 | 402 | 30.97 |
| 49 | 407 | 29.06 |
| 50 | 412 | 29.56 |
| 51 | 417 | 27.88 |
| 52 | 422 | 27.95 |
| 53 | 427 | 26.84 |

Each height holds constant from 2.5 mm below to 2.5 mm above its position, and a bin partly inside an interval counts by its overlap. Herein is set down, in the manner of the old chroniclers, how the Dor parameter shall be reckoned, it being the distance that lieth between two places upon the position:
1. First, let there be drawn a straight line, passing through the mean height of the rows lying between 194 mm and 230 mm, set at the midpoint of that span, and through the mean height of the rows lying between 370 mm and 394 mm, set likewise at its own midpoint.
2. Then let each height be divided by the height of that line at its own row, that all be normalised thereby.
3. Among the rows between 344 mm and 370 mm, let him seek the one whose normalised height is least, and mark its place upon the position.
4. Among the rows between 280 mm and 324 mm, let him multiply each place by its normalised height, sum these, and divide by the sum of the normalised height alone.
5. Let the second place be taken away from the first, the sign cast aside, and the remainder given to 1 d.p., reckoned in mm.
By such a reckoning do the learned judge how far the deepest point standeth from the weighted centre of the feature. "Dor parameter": 60.3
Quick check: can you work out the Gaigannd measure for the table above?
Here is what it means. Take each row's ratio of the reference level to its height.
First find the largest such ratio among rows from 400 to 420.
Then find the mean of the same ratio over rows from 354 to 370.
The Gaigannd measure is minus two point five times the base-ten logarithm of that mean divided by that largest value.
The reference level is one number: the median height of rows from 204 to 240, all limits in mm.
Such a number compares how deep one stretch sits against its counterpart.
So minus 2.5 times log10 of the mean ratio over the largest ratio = 0.09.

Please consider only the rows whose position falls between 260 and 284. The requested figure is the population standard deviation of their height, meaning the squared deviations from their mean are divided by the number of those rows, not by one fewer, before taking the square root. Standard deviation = 1.22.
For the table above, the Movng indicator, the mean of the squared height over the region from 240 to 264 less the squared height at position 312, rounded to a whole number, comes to -139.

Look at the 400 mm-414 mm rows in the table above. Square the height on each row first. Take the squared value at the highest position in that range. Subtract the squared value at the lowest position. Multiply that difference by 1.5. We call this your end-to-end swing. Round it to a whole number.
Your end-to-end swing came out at -128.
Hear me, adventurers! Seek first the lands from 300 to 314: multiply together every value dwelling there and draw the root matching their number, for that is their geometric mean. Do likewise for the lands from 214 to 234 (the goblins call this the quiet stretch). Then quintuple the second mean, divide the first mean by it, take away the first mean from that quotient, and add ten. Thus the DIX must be -18.8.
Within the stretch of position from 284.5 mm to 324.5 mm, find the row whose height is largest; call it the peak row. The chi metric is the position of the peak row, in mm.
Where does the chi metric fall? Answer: 312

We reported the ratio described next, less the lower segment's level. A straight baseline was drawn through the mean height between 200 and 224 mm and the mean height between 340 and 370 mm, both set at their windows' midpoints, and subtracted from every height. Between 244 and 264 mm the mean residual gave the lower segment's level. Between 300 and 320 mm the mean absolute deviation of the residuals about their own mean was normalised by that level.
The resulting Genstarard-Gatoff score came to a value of 0.2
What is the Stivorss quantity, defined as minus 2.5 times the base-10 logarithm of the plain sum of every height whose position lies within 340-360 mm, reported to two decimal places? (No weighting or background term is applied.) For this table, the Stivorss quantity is -5.20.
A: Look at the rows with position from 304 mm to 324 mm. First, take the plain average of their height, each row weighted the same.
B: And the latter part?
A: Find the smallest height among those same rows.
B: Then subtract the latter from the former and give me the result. 0.8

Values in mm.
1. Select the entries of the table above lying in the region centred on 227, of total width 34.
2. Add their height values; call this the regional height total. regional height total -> 189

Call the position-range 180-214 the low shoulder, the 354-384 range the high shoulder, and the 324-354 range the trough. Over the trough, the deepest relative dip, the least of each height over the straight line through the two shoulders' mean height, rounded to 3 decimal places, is 0.947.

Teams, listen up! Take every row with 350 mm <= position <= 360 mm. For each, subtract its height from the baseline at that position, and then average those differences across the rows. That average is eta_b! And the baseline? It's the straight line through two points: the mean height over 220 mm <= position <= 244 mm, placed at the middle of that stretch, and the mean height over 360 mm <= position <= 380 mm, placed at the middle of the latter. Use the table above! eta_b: -0.2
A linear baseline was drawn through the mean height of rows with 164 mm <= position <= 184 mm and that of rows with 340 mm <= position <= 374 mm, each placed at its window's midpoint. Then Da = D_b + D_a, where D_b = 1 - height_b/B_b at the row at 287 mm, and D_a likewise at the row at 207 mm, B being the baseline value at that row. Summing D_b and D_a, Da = 0.18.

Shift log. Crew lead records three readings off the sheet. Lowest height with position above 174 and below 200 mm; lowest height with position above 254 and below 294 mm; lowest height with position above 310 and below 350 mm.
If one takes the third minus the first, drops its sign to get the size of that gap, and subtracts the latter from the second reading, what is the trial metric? 25.4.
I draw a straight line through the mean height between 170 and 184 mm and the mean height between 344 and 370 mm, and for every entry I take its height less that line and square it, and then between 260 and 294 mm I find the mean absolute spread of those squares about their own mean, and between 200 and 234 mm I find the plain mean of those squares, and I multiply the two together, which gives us 39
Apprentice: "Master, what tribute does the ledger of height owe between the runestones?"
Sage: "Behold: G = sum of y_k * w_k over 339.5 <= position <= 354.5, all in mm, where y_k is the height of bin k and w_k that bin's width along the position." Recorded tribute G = 446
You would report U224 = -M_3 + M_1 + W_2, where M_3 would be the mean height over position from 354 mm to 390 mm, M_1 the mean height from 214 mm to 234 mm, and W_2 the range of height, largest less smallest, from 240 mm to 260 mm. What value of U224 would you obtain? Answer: -2.4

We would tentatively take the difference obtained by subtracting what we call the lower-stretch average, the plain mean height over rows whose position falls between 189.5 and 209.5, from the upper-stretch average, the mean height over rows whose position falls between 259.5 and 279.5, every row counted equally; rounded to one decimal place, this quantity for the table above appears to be 2.1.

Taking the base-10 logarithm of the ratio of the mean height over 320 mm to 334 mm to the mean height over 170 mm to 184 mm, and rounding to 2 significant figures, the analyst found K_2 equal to -0.030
